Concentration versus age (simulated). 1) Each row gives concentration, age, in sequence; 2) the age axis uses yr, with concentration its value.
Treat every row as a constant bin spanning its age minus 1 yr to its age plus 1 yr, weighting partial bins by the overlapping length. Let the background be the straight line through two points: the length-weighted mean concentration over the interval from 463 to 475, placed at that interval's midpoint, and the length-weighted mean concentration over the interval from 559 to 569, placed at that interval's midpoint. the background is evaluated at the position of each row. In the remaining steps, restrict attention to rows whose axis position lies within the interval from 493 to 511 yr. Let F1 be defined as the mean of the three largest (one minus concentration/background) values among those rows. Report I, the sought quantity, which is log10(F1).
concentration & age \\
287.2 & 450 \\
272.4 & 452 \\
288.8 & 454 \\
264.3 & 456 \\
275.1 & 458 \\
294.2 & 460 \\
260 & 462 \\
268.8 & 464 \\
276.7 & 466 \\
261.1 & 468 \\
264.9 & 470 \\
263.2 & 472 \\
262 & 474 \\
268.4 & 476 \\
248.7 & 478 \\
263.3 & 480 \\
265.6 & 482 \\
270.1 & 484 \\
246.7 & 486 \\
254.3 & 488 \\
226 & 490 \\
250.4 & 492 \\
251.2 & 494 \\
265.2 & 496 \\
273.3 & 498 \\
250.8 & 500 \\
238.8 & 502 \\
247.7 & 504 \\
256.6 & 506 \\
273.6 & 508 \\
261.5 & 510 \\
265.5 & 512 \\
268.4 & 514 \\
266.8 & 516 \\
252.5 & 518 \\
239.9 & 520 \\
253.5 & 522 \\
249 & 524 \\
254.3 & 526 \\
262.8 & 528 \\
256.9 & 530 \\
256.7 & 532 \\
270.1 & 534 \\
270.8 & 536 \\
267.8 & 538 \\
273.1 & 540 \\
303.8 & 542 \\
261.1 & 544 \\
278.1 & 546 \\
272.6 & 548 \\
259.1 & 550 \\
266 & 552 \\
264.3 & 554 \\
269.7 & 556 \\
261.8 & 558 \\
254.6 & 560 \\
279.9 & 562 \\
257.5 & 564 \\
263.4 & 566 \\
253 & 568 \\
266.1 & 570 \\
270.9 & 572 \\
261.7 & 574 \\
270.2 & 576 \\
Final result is -1.1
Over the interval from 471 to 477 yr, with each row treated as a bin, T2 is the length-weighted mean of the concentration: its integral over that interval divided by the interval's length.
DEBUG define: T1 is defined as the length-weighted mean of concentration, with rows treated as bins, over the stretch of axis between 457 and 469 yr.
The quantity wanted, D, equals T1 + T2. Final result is 537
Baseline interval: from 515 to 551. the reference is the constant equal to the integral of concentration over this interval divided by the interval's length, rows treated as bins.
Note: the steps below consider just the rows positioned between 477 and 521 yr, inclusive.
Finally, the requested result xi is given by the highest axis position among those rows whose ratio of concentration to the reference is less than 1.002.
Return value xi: 520 yr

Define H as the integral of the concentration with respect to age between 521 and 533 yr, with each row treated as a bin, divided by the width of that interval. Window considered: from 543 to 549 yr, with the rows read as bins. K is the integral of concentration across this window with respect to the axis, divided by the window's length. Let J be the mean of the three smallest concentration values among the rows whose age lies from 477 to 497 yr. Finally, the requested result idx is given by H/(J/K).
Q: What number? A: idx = 288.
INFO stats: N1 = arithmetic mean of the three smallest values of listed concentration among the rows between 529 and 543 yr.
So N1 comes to 260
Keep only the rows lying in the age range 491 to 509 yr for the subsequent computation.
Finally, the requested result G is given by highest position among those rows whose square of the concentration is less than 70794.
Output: 506 yr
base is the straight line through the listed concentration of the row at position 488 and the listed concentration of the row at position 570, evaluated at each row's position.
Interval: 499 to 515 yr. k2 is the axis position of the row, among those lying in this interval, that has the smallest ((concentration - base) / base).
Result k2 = 502 yr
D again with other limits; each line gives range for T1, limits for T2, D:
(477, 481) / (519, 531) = 509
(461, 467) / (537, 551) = 542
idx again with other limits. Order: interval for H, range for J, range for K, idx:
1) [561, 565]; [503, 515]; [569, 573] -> 283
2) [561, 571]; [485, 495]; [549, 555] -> 288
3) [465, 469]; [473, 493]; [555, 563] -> 298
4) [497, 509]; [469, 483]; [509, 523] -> 257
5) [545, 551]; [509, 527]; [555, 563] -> 291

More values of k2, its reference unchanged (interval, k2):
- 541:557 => 550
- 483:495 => 490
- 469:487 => 486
